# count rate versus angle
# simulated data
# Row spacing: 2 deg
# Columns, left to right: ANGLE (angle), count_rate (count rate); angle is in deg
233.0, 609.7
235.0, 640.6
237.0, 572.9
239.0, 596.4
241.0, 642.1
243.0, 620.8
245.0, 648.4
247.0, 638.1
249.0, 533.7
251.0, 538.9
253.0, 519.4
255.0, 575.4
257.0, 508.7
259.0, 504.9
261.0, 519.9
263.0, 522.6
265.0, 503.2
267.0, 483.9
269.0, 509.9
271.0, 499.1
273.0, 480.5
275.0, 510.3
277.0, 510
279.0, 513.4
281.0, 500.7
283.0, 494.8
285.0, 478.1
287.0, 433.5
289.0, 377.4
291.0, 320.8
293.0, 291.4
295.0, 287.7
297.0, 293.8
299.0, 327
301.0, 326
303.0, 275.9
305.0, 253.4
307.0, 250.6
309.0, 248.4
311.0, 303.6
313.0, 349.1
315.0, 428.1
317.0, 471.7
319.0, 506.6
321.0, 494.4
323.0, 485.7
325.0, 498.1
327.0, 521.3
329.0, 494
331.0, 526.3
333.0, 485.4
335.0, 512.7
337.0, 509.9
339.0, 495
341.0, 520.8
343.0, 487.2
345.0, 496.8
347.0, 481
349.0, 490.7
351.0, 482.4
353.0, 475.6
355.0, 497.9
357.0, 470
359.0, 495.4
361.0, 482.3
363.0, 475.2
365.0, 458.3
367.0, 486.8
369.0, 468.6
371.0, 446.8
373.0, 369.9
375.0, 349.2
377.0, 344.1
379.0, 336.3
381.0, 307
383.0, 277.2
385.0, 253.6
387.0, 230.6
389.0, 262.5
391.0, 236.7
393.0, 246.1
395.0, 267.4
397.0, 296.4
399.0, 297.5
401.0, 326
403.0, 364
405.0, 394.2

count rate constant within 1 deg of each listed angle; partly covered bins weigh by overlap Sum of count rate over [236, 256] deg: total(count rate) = 5886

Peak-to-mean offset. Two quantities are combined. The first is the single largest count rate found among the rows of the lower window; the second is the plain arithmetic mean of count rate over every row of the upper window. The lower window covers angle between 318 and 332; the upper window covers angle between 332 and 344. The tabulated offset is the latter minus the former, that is -24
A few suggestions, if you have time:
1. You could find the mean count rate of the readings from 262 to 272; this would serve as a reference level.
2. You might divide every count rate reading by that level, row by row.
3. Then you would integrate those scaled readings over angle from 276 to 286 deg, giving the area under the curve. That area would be 10 deg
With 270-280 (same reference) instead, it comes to 10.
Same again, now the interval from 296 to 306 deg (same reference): 6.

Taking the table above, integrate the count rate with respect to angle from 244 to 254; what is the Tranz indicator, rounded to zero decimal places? 5757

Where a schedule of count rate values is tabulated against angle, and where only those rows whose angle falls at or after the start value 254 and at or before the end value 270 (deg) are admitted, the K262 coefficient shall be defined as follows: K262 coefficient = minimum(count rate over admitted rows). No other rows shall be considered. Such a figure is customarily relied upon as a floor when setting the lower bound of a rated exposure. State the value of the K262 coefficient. 483.9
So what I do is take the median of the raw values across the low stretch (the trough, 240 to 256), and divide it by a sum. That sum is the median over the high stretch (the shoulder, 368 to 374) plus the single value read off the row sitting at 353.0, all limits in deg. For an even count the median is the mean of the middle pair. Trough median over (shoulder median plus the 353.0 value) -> 0.65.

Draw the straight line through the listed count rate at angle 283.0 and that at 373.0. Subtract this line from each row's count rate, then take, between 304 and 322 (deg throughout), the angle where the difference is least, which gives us 307.0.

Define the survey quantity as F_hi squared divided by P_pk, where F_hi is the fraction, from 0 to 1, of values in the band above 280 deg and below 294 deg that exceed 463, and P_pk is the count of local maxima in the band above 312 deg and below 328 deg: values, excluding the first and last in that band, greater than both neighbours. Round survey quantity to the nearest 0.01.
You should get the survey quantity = 0.18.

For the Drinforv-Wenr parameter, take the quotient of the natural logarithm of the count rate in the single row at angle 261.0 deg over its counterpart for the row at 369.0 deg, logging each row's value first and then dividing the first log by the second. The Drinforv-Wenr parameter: 1.017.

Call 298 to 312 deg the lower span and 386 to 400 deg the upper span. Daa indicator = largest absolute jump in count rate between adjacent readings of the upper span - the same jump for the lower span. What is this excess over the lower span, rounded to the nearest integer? -23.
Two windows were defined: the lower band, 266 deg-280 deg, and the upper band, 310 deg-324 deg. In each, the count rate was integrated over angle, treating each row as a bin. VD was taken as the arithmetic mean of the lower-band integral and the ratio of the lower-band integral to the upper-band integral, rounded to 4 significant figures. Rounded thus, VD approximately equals 3508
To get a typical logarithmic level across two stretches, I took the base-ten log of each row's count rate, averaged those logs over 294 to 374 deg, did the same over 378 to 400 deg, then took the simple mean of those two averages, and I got 2.53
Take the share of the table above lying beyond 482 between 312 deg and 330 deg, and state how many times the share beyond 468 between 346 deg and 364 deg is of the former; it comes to 1.5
